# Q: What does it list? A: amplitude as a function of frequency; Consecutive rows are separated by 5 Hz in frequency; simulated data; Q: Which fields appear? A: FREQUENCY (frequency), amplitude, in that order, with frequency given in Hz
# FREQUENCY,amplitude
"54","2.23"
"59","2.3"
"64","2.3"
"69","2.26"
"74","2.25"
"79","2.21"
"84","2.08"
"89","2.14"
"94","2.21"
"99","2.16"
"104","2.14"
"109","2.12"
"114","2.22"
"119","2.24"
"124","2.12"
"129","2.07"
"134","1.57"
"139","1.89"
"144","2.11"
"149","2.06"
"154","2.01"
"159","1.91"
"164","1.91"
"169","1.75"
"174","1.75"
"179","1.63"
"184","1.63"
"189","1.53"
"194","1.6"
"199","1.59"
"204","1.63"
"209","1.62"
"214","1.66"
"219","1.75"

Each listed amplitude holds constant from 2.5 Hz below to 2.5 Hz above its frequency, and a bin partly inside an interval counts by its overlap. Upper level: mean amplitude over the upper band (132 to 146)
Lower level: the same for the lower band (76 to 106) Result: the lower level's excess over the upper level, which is 0.30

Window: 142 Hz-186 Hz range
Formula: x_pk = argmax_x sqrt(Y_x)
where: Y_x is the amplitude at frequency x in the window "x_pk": 144 Hz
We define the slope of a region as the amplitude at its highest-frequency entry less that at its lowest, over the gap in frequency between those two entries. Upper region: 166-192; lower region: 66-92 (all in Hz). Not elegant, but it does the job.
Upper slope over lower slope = 1.8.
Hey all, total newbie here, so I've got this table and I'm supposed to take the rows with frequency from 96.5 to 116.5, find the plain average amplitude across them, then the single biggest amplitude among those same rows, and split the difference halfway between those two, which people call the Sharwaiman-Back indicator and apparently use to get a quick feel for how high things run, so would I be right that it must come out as 2.19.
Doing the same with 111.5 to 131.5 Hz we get 2.20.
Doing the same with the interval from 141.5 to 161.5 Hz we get 2.07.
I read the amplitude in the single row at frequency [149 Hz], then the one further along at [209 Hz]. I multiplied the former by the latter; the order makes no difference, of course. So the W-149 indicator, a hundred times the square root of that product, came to 183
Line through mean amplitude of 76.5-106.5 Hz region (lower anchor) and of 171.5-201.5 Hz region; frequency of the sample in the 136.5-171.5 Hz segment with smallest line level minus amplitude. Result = 144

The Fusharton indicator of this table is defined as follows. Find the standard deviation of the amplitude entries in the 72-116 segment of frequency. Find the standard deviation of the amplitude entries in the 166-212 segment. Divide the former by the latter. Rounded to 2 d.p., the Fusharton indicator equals 0.77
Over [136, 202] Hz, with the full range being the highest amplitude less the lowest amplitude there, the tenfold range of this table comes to 5.8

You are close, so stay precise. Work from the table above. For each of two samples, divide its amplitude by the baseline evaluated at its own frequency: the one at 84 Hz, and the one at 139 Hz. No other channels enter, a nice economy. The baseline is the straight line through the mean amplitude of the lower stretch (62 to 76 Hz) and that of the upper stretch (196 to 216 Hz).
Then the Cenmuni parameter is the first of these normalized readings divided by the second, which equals 0.97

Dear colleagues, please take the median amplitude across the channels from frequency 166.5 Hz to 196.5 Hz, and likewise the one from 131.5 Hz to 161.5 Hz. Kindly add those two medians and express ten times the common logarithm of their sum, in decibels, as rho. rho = 5.55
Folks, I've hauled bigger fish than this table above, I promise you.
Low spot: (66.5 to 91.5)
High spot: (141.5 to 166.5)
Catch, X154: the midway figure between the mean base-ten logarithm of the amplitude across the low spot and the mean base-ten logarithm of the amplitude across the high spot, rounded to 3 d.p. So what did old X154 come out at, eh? 0.320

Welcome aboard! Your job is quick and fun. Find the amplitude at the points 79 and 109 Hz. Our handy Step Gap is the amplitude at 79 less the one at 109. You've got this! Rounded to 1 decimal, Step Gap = 0.1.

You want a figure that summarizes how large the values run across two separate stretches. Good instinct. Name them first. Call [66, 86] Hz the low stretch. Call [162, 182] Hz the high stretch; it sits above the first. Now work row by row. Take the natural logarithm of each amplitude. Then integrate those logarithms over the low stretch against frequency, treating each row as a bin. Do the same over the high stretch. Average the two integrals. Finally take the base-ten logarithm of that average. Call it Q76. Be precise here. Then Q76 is 1.13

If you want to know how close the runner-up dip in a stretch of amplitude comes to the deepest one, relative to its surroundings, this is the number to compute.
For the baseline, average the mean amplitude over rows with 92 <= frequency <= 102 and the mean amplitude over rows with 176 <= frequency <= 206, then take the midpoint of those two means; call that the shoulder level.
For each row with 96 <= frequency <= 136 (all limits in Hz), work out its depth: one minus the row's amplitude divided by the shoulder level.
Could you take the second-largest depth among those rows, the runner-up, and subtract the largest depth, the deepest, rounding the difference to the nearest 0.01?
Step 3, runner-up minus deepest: -0.26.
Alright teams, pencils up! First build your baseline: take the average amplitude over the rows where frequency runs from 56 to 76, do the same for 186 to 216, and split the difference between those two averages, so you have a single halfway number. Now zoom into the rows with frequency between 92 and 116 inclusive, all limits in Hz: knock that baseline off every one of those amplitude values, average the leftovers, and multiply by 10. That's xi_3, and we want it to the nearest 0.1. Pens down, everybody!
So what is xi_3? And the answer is 2.3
